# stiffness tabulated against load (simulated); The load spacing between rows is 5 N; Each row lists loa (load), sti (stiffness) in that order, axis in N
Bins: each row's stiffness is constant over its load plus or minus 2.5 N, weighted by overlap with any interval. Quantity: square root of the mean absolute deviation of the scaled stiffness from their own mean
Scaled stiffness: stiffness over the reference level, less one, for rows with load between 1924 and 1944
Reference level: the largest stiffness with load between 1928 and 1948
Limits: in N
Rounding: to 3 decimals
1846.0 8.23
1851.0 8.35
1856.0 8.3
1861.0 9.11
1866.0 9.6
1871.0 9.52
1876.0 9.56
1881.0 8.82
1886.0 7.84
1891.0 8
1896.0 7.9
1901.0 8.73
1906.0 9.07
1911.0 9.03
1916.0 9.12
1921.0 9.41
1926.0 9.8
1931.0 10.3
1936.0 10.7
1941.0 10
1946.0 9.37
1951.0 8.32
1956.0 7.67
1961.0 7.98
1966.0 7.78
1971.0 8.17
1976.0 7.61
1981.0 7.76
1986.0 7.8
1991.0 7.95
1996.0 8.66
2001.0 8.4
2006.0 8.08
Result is 0.167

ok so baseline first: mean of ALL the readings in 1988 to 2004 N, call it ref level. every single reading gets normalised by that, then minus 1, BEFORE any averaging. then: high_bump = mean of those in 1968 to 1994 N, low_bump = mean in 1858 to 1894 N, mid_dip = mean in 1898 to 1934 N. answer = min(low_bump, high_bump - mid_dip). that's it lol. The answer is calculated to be -0.18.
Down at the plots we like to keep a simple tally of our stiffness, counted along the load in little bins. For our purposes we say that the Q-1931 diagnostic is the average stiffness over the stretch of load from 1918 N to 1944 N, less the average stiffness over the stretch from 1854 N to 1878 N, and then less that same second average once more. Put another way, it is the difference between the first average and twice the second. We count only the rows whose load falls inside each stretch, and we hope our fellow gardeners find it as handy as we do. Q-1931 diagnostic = -8.4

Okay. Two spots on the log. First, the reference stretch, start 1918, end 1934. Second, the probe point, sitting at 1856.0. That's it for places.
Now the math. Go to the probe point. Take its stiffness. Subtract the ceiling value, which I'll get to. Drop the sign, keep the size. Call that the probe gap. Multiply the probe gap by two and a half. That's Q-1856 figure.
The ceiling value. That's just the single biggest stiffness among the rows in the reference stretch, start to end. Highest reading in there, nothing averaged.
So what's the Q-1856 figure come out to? 5.0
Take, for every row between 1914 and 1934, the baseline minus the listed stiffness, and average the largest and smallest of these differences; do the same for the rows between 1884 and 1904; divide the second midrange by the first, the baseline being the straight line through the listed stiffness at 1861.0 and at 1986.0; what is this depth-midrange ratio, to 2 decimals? -0.39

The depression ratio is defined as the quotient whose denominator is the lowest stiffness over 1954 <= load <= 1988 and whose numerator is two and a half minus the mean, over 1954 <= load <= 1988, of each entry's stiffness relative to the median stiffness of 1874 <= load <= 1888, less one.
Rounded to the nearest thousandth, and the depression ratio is 0.343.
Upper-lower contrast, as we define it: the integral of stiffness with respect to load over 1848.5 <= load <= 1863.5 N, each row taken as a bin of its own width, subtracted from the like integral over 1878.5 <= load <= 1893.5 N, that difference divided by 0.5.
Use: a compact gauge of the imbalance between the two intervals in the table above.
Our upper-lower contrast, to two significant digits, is -11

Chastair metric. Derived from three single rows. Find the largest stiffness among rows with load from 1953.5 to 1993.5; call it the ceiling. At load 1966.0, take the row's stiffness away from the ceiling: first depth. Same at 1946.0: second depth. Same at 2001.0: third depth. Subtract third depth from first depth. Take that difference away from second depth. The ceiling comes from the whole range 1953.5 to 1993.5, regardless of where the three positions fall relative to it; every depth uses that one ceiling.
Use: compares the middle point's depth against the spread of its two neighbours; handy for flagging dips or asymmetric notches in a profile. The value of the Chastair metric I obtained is -1.8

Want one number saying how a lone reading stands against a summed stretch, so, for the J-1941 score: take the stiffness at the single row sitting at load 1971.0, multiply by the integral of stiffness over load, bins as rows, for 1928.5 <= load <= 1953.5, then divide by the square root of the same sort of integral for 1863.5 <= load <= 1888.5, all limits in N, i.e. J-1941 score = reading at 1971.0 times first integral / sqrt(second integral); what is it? 132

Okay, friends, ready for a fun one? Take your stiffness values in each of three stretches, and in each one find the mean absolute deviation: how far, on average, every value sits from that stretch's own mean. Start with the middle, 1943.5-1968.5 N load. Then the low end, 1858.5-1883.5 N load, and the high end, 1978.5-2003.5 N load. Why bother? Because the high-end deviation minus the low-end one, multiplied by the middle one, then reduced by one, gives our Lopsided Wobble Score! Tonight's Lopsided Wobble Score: -0.98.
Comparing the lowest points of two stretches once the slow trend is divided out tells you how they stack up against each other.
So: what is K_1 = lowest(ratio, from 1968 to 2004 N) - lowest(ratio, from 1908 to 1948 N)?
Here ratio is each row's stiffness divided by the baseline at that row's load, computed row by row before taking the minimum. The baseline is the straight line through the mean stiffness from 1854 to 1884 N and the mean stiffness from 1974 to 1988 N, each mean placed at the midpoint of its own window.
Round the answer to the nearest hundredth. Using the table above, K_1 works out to -0.07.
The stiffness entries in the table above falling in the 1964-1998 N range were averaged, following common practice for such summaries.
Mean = 8.0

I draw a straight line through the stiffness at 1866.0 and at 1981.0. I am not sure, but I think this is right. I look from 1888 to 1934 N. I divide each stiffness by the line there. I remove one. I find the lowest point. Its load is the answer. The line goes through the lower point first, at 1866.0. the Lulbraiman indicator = 1896.0 N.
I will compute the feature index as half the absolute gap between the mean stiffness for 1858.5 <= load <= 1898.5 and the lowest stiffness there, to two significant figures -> 0.48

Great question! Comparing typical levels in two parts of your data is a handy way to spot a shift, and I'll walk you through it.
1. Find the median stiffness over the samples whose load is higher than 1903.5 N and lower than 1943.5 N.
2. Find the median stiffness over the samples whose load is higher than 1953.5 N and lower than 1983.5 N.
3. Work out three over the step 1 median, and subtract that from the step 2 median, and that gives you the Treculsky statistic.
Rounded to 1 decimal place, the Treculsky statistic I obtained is 7.5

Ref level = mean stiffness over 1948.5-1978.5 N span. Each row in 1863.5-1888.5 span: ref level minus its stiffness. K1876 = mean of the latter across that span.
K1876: -1.1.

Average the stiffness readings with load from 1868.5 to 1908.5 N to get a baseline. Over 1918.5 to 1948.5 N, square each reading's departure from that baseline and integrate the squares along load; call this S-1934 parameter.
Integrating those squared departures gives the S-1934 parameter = 54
